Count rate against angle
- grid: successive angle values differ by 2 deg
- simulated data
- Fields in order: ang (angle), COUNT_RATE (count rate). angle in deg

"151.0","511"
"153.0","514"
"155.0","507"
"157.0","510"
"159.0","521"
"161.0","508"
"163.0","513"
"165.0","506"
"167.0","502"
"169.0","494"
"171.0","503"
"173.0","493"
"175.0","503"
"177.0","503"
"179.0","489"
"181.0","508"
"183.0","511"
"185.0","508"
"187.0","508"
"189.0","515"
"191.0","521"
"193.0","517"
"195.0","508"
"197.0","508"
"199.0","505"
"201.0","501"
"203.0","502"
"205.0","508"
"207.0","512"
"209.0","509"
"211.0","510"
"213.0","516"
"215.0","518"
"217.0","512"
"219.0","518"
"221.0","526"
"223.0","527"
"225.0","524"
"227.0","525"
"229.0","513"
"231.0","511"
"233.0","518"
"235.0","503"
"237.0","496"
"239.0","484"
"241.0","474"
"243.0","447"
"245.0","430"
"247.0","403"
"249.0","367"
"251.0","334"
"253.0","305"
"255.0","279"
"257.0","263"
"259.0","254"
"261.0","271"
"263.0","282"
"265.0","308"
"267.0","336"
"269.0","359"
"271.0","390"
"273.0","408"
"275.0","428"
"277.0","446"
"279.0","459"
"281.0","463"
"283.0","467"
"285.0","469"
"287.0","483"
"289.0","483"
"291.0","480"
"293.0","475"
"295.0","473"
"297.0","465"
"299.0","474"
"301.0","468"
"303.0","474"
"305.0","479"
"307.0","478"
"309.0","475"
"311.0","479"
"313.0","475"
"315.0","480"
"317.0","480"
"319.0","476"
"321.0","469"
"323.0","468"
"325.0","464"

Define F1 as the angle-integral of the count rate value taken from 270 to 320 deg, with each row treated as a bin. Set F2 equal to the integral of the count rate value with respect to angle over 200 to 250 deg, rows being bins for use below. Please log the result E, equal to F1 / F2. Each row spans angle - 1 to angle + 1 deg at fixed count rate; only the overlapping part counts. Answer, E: 0.94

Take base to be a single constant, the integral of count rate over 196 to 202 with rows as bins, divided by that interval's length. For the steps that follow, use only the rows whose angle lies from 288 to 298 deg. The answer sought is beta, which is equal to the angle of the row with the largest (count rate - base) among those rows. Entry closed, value 289.0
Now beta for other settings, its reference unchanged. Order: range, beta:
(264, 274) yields 273.0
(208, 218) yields 215.0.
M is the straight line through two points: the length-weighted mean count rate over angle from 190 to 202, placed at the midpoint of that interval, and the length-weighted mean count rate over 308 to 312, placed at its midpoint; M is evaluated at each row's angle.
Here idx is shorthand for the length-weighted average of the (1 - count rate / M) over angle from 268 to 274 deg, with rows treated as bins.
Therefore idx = 0.210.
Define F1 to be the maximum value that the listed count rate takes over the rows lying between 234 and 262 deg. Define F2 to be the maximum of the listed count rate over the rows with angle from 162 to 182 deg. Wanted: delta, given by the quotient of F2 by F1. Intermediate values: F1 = 503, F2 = 513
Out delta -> 1.02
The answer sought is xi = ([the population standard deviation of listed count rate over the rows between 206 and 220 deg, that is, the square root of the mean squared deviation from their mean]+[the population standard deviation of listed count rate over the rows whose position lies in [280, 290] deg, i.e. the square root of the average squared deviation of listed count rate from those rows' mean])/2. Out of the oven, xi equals 6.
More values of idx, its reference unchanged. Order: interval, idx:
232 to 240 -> -0.004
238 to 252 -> 0.153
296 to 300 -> 0.023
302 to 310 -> 0.003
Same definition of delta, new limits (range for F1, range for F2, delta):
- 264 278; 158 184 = 1.17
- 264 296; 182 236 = 1.09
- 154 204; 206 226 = 1.01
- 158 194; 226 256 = 1.01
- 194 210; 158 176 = 1.02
